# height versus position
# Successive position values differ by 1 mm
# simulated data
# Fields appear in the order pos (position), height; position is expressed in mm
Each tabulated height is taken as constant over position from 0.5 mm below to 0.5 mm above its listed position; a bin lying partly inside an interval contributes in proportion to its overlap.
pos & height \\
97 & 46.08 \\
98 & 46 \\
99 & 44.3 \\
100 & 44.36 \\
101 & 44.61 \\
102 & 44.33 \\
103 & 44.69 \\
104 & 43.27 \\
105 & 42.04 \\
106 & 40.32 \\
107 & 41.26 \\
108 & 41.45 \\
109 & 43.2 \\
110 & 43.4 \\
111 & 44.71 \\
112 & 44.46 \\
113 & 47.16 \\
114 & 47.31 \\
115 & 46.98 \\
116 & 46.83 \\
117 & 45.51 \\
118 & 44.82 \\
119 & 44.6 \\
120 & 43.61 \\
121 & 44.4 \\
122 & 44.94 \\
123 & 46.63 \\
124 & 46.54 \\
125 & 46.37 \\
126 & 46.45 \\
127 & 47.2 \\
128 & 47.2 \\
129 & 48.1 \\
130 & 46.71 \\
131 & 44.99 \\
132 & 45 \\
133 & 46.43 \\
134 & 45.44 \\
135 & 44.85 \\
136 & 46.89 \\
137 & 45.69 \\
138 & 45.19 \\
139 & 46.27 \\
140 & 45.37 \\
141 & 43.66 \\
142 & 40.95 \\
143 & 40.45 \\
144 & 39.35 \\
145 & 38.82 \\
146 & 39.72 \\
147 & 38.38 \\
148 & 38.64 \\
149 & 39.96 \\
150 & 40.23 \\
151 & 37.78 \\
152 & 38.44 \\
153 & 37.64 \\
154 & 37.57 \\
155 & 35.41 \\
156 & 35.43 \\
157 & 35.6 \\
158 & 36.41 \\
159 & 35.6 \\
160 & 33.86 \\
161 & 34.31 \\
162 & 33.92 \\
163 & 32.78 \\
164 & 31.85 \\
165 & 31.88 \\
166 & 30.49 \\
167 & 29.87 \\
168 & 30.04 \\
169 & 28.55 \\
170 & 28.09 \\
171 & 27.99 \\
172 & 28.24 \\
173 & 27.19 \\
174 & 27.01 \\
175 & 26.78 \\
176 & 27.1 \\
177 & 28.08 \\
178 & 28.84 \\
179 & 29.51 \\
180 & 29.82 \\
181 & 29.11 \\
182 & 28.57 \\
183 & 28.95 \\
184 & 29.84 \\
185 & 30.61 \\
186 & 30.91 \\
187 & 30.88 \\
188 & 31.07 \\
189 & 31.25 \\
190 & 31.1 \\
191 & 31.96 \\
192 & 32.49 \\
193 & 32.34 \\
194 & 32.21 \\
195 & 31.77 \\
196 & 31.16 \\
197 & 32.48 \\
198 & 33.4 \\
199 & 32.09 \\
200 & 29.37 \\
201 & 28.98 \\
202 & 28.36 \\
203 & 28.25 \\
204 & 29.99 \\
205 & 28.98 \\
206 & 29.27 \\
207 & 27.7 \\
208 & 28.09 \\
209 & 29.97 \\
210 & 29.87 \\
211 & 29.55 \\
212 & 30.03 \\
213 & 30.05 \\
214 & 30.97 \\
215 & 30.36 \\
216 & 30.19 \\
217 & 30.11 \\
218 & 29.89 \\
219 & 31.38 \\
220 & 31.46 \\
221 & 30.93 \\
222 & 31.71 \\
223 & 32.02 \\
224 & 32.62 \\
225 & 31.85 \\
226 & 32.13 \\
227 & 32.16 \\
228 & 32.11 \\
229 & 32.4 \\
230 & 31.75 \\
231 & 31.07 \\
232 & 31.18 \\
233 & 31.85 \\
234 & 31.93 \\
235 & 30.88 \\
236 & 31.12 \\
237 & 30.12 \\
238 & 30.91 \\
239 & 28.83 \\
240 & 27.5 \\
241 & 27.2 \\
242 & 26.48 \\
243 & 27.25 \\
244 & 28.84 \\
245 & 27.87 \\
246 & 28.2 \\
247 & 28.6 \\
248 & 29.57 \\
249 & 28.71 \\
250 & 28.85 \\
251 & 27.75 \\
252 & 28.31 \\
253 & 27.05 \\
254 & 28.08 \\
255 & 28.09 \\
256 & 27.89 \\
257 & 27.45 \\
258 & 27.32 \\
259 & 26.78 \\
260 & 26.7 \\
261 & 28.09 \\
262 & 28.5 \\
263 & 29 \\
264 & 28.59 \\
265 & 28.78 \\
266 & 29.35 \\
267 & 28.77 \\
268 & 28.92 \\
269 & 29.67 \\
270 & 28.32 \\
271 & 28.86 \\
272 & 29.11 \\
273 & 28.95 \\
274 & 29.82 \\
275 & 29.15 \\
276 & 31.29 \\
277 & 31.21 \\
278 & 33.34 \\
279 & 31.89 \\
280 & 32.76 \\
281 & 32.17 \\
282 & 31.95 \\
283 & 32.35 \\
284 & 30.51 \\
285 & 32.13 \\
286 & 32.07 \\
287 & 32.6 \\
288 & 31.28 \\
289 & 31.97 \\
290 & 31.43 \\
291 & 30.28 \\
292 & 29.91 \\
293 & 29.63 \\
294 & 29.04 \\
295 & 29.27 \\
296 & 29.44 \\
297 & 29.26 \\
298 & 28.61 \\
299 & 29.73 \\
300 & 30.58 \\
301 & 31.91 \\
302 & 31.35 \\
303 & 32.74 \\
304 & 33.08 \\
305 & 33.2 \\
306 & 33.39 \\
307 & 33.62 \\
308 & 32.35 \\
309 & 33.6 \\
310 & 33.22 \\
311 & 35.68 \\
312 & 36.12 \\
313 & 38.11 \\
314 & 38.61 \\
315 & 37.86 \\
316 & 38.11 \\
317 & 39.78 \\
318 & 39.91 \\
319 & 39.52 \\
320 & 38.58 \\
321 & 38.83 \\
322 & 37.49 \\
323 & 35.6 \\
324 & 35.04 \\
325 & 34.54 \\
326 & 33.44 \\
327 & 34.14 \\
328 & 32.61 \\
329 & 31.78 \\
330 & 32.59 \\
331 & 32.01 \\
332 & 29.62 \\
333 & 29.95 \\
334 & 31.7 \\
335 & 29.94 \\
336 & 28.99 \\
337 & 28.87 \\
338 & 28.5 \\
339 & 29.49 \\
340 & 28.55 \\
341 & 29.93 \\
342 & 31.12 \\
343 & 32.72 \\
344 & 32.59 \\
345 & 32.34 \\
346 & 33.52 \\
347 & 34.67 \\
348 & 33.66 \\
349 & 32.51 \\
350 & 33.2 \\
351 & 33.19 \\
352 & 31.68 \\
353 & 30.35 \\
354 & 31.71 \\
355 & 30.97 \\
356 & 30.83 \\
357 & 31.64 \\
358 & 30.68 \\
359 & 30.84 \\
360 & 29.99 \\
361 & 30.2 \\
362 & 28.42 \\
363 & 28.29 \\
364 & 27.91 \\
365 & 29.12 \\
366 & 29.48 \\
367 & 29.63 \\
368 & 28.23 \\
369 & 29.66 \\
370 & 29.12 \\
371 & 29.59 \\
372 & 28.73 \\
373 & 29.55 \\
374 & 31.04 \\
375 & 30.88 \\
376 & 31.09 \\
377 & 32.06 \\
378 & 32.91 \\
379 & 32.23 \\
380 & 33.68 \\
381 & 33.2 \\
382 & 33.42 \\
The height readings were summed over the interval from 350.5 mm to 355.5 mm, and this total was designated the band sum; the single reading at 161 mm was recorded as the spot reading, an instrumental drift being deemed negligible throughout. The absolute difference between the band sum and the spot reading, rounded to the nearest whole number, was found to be 124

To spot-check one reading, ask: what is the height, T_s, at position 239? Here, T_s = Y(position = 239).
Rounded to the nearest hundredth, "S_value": 28.83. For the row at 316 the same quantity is 38.11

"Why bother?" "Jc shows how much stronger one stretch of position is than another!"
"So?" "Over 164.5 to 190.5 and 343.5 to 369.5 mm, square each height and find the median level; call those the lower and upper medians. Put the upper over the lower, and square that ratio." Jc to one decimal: 1.2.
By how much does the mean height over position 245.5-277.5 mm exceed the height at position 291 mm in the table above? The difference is -1.7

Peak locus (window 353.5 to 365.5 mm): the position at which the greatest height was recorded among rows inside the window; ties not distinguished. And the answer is 354 mm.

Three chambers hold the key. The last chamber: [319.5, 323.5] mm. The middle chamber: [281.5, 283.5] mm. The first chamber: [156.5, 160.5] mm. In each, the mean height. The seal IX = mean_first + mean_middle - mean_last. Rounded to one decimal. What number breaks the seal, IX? 29.9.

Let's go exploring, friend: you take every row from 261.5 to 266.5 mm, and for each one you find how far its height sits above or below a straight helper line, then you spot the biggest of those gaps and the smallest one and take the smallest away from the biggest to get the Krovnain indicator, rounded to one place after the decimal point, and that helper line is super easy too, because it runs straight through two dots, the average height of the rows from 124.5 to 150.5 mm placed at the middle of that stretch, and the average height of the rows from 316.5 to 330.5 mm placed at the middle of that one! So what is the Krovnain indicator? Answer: 1.0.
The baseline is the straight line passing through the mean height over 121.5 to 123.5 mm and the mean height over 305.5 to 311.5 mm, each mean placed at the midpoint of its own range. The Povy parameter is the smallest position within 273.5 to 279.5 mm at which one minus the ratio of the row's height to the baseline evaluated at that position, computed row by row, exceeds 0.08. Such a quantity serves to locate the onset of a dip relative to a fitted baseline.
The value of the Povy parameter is 274 mm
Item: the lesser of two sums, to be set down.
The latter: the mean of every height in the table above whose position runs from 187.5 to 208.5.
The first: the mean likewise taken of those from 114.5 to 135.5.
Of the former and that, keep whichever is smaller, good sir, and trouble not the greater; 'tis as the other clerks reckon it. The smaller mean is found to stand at 30.6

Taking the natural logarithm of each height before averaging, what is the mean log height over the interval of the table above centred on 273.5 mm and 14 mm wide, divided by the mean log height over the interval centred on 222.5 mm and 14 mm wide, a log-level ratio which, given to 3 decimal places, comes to 0.987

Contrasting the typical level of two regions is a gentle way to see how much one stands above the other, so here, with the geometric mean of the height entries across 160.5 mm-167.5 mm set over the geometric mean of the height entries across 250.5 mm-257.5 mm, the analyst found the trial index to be 1.16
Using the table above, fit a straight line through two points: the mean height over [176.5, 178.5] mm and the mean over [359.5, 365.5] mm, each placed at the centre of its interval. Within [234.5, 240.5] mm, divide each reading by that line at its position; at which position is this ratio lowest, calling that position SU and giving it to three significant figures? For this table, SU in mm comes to 240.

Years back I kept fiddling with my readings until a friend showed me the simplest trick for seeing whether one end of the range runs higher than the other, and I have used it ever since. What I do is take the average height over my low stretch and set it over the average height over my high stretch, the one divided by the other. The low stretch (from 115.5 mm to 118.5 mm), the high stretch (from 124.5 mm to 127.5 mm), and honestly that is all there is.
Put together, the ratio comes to 0.98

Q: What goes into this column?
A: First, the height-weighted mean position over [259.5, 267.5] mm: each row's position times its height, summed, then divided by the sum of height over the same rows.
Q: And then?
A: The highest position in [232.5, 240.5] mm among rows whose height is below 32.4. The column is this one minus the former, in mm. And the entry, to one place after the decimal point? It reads -23.5 mm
